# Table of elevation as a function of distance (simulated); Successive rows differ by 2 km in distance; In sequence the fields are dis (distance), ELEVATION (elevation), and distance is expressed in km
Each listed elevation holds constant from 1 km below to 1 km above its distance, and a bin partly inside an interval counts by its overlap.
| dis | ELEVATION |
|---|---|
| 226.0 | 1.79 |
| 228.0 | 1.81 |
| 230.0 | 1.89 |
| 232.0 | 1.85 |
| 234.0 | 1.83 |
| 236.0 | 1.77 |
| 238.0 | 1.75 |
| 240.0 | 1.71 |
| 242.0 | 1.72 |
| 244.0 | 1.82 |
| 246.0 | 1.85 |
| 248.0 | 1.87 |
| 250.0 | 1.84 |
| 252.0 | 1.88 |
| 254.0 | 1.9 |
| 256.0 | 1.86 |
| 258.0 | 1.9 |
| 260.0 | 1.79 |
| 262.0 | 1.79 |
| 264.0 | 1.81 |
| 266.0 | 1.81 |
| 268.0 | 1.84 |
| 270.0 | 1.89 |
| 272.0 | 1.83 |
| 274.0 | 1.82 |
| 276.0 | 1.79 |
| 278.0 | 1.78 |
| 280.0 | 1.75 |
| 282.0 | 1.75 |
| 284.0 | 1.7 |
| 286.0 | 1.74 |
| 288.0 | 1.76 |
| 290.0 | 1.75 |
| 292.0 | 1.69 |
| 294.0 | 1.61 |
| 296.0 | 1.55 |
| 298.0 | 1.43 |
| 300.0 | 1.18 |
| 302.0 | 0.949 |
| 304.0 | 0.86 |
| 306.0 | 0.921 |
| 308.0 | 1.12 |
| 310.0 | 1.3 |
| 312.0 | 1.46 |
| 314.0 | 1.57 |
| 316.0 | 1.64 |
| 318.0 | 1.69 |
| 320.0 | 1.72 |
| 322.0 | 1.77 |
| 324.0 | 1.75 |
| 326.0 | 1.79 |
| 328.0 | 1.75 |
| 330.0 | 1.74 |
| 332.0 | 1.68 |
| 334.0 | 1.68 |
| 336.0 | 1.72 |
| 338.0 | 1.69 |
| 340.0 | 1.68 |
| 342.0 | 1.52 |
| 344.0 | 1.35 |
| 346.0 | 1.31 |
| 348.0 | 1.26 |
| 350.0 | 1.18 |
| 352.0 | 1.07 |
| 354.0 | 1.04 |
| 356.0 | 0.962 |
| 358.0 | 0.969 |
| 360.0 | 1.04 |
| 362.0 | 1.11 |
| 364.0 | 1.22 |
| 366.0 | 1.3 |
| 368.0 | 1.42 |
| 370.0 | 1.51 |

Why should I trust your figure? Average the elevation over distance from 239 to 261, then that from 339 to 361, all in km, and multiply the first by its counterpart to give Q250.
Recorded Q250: 2.23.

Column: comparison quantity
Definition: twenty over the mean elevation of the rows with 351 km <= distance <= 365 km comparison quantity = 18.9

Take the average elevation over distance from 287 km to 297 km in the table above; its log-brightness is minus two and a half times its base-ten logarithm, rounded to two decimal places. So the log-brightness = -0.56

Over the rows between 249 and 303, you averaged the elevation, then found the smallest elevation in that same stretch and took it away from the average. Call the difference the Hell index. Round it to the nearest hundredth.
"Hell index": 0.77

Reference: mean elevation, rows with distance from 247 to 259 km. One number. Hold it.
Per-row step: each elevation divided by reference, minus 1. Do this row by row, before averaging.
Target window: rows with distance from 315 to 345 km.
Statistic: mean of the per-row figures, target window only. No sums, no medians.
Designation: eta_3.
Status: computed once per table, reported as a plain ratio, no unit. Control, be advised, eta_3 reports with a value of -0.11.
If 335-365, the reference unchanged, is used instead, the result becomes -0.32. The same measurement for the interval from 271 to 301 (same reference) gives -0.11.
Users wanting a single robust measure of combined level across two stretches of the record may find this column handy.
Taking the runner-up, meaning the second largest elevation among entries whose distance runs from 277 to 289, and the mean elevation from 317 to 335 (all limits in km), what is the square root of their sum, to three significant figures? 1.87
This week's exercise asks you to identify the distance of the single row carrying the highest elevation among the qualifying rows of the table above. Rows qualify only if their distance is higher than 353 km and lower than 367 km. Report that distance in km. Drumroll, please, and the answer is 366.0 km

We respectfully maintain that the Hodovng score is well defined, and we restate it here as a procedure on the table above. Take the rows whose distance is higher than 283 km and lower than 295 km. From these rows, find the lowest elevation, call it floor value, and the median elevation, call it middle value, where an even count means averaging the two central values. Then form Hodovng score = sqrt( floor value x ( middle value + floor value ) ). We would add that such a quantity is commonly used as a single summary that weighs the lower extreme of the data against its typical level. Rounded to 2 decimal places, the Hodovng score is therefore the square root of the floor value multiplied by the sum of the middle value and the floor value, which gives 2.32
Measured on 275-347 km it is 1.48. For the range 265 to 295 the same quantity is 2.33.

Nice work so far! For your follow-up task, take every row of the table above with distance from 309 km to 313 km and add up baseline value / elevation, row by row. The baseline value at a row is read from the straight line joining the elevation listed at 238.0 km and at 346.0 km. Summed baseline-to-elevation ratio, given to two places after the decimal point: 2.11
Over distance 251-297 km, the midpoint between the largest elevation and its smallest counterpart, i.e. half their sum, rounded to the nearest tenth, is 1.7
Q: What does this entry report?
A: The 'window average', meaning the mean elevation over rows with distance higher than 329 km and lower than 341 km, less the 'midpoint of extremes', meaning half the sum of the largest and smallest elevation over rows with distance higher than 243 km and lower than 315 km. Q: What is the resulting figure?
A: 0.3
